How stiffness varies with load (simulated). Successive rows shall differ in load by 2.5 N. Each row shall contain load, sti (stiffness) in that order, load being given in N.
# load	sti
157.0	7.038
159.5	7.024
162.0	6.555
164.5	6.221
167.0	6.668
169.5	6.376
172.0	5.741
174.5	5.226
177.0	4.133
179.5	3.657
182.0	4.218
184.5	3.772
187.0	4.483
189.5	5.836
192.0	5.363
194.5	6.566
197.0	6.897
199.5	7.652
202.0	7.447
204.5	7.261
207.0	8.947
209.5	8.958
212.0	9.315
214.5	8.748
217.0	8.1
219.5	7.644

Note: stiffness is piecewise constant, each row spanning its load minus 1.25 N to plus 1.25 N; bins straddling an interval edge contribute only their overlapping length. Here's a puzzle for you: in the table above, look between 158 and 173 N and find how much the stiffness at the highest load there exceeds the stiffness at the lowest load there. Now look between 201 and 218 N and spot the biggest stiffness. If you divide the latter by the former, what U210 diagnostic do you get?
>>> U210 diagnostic -7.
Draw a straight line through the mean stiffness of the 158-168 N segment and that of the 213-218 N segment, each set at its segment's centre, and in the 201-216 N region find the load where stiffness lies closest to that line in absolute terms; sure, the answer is 214.5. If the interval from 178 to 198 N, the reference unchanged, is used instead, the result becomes 197.0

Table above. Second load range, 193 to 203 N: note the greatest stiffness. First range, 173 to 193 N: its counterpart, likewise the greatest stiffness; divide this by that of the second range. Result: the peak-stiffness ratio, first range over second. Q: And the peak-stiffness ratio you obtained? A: 0.76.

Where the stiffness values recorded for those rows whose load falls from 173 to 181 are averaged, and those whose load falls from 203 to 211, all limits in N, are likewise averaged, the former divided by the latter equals 0.5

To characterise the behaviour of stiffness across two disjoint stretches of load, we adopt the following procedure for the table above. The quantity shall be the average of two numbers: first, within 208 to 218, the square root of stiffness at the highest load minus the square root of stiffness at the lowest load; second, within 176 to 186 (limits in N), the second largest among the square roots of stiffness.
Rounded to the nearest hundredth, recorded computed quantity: 0.94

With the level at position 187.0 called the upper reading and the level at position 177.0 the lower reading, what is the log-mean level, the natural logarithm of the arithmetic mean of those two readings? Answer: 1.46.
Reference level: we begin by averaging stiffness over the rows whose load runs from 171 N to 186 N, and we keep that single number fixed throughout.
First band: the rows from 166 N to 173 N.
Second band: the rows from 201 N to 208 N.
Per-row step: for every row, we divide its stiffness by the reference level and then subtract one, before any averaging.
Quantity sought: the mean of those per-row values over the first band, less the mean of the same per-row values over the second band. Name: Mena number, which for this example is -0.36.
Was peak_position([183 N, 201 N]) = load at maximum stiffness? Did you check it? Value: 199.5 N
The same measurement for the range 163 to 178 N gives 167.0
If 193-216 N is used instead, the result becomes 212.0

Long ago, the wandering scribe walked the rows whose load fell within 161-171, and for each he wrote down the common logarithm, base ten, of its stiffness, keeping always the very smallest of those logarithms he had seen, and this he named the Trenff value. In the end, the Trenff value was 0.79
